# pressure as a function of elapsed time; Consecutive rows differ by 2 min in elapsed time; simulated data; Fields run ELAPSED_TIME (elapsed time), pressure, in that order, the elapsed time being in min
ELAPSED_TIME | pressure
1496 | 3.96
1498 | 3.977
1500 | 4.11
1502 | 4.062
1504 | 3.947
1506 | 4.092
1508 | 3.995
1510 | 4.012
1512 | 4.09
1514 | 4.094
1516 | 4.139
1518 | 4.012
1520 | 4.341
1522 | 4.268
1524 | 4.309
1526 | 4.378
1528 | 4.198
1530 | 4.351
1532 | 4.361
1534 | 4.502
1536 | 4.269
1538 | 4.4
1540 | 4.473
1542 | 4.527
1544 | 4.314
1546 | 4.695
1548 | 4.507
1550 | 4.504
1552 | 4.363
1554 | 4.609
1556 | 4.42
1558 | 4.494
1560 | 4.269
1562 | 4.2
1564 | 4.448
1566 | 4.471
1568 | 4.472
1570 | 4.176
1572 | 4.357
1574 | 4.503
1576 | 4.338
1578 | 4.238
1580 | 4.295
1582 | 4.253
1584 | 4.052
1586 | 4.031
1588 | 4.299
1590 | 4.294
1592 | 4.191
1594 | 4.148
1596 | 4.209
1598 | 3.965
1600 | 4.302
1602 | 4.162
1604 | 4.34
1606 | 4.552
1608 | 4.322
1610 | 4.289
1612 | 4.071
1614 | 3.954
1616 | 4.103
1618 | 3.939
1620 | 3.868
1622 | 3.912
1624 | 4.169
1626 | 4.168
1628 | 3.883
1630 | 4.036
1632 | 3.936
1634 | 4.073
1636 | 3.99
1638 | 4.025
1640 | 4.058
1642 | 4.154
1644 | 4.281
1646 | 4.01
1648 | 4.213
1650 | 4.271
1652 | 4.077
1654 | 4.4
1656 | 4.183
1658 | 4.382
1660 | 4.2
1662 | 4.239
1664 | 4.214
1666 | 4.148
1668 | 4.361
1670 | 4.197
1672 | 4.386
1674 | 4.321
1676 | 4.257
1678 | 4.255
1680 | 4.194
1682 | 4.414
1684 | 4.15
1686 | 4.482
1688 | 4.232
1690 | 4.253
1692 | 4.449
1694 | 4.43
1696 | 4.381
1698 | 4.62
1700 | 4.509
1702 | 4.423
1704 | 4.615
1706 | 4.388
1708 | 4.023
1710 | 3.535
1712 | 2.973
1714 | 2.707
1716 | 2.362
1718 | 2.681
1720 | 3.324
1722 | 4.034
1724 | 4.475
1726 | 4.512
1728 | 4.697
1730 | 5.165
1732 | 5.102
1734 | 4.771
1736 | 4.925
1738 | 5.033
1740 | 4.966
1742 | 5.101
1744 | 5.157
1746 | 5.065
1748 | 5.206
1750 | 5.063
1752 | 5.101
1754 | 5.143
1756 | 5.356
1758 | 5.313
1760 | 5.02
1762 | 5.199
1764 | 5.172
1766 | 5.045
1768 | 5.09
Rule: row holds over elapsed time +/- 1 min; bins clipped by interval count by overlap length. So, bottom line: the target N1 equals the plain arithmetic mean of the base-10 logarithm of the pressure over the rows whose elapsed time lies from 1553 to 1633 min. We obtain 0.625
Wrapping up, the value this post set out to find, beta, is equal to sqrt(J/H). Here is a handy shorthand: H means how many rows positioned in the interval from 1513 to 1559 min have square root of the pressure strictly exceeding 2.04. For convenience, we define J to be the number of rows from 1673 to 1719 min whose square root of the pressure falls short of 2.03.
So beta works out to 0.5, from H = 20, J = 6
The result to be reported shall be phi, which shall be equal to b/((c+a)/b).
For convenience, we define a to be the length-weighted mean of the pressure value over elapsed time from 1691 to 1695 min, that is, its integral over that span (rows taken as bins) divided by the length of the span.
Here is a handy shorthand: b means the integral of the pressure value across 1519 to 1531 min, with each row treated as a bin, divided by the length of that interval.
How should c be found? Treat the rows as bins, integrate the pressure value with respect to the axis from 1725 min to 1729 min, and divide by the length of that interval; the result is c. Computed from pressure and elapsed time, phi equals 2.05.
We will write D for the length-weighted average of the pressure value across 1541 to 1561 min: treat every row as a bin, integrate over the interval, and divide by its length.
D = 4.47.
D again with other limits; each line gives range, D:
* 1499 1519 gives 4.06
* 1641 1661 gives 4.22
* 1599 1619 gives 4.20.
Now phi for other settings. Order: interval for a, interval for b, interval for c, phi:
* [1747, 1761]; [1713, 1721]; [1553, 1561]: 0.80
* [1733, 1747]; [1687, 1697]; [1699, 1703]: 2.00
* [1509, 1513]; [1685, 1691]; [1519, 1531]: 2.24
